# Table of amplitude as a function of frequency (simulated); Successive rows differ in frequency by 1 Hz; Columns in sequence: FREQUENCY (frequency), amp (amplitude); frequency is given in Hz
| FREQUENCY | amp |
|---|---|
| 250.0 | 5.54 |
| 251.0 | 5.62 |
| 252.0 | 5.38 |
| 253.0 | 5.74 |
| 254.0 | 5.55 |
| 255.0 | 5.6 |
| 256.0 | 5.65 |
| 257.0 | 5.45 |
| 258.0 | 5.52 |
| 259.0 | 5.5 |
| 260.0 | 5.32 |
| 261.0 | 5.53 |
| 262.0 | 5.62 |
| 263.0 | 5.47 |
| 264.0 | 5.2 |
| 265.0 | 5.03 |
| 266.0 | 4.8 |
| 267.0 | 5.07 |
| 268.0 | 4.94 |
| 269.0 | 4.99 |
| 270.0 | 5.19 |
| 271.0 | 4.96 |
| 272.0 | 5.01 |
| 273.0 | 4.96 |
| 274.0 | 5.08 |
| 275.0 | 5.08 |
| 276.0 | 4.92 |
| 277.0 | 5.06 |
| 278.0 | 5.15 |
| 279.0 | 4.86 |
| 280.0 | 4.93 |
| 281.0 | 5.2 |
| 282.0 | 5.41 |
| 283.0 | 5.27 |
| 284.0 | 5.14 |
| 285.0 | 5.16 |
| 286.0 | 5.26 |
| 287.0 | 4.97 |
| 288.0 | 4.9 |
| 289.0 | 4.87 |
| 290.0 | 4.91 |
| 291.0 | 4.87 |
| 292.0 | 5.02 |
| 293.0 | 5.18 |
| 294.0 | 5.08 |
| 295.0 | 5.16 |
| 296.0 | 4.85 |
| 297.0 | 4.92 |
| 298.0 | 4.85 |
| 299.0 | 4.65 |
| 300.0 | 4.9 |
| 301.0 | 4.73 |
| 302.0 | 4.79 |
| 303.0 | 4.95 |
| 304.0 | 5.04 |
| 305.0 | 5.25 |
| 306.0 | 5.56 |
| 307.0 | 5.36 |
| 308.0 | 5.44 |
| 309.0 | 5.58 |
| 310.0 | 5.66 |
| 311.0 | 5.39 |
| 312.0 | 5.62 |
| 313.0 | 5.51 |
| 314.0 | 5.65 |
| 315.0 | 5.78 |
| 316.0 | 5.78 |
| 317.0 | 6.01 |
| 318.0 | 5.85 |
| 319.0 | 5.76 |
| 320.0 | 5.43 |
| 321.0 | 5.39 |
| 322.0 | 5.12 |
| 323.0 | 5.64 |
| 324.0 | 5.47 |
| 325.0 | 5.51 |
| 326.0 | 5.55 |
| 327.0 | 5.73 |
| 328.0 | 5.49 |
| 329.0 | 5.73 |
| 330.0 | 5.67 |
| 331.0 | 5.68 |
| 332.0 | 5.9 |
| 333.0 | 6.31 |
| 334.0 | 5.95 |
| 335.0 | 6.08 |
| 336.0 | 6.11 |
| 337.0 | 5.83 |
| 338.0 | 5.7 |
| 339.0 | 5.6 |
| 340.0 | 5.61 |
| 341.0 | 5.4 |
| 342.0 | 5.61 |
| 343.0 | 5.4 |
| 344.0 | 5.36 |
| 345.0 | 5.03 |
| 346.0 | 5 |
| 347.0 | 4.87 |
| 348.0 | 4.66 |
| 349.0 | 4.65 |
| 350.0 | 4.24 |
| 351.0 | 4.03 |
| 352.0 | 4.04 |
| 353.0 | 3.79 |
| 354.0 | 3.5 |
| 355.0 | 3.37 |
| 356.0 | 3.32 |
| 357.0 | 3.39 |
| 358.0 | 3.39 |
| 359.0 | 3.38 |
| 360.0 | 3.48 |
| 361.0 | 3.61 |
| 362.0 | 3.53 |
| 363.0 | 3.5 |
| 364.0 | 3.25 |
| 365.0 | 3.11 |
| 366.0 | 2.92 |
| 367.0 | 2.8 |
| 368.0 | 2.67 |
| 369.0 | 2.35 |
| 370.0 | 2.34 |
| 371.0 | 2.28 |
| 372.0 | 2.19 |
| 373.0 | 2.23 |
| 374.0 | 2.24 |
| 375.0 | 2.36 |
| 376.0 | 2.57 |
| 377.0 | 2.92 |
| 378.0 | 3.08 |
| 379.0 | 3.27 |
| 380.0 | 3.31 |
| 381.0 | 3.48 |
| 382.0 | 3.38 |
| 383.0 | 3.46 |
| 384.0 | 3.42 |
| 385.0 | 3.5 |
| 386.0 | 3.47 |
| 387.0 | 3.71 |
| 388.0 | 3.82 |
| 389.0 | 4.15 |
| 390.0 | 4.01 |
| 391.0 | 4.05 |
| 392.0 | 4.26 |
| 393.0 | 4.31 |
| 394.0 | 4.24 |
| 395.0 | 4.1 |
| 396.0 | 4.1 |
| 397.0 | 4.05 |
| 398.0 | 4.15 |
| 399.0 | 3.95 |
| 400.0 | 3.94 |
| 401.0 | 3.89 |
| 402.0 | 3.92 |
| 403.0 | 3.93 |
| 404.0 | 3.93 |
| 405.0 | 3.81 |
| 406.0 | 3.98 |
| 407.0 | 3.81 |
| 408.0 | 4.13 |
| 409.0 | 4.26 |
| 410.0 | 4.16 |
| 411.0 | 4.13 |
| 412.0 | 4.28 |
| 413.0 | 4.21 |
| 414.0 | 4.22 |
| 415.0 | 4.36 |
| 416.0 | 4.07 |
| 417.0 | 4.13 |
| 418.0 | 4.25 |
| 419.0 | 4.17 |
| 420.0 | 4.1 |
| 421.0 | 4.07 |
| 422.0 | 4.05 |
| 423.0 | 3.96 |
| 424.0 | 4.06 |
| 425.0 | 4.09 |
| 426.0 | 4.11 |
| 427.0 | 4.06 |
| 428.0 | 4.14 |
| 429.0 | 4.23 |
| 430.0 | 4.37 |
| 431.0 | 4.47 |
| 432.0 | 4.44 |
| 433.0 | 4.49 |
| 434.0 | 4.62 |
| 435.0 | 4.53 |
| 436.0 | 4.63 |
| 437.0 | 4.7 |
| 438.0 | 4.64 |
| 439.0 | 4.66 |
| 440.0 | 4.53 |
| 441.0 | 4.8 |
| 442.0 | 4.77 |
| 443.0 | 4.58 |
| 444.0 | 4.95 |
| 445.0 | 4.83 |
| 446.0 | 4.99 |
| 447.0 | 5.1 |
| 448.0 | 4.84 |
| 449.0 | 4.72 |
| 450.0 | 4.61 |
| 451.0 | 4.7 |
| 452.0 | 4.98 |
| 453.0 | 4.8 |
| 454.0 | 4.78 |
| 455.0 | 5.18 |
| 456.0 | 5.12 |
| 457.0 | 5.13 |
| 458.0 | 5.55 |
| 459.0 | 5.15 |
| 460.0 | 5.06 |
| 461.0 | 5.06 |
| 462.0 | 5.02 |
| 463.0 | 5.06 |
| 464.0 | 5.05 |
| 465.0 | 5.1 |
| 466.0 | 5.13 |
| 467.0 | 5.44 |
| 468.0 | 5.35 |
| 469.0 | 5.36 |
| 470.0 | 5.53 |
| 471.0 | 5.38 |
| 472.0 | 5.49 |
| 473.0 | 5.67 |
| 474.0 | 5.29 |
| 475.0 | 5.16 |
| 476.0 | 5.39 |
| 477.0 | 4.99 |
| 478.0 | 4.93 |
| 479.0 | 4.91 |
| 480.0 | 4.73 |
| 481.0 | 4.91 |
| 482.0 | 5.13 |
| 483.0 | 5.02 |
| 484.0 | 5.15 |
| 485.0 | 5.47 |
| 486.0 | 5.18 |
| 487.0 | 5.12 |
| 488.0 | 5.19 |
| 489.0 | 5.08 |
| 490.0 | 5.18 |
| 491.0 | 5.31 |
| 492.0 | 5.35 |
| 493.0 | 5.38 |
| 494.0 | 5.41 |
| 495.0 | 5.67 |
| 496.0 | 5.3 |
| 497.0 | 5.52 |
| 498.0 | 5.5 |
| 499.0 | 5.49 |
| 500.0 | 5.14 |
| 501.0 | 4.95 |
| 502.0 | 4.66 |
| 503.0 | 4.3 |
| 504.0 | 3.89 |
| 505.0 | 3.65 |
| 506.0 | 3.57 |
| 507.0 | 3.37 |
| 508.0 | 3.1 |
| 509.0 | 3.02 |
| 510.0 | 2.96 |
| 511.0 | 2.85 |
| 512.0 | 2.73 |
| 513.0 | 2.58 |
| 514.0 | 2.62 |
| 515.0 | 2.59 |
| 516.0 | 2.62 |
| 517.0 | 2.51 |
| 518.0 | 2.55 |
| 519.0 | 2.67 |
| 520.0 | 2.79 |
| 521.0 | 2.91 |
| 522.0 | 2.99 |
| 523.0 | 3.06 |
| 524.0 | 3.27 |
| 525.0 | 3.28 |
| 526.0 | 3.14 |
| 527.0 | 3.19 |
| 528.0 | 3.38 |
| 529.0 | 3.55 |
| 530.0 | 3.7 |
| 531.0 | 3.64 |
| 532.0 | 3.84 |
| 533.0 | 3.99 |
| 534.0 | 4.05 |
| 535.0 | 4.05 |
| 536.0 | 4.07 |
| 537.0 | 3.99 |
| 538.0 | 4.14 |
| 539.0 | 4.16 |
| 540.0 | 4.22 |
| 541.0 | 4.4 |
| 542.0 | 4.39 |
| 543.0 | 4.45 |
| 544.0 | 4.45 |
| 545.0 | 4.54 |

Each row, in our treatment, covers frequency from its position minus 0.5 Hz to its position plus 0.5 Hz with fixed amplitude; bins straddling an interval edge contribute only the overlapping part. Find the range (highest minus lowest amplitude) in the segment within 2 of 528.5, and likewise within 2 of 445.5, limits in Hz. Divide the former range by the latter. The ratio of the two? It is 1.9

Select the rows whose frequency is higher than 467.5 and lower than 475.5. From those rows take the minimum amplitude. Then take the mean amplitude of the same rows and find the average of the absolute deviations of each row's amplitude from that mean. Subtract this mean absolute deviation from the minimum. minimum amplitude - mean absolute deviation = 5.0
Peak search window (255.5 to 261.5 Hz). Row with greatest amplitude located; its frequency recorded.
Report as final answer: 256.0 Hz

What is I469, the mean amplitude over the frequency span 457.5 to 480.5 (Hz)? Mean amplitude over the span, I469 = 5.21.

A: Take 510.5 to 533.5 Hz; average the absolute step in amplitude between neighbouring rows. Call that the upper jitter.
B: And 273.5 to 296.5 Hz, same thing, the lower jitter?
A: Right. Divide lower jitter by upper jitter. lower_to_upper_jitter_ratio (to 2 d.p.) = 1.22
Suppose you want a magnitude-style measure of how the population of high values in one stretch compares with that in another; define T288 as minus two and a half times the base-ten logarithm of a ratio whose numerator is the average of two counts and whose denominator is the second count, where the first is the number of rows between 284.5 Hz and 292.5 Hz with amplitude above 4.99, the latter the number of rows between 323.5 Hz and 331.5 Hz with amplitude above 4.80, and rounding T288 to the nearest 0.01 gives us 0.41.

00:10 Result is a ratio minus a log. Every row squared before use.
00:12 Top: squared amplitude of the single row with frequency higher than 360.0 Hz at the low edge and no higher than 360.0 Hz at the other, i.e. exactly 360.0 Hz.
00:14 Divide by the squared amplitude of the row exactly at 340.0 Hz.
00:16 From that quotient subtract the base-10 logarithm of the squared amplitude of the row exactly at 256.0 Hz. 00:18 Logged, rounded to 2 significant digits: -1.1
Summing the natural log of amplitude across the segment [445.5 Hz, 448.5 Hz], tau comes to 4.81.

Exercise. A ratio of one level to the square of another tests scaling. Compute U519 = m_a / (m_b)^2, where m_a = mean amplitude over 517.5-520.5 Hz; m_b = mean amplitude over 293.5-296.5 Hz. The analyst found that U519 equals 0.11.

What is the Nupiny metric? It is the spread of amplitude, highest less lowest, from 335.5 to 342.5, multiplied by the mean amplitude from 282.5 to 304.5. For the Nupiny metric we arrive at 3.5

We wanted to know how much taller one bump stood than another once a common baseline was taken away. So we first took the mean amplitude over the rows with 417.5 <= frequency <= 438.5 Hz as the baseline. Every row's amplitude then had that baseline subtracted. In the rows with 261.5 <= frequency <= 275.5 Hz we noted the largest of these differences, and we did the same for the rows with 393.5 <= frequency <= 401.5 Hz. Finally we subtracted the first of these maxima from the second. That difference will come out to -1.4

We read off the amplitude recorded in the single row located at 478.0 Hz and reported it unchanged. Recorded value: 4.93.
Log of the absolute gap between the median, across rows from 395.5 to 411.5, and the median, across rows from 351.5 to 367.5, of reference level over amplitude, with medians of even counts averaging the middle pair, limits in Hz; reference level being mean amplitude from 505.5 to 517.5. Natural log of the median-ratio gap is -2.1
